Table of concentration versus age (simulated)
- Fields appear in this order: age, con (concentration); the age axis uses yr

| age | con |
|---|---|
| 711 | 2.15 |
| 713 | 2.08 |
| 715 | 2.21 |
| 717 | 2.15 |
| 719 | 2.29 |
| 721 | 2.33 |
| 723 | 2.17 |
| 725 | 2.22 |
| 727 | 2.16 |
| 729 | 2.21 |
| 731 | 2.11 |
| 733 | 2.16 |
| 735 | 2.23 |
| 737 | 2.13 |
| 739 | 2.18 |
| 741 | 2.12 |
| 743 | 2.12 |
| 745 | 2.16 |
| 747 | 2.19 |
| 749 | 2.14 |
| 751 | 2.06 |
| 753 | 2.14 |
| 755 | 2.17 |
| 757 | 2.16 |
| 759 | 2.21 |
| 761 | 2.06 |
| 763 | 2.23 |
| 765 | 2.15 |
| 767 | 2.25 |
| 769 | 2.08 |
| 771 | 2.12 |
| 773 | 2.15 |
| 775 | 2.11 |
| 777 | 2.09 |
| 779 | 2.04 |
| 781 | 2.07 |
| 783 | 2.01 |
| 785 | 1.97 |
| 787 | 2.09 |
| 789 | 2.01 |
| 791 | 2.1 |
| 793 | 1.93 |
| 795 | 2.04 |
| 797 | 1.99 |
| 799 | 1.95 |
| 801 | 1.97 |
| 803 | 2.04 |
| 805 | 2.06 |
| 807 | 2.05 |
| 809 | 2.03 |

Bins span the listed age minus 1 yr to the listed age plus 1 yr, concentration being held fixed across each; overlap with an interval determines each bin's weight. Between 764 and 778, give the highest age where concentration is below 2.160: 777 yr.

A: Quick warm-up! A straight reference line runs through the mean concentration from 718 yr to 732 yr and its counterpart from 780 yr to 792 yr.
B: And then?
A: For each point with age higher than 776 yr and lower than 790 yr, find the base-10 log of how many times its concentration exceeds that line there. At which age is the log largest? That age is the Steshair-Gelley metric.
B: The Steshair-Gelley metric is 787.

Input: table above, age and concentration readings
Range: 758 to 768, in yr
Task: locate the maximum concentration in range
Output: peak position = 767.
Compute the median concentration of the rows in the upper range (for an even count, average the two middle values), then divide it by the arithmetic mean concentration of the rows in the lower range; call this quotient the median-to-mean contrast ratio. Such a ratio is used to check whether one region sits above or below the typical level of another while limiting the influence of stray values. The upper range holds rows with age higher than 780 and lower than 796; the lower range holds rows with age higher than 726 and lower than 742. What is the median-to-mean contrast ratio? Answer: 0.94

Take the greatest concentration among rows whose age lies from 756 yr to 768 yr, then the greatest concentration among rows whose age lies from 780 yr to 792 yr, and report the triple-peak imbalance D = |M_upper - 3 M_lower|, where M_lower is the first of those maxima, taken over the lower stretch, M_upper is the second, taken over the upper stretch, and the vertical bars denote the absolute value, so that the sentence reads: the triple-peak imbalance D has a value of 4.65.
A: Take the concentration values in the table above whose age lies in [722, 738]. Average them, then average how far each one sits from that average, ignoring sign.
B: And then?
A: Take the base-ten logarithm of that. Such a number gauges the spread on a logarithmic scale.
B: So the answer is -1.46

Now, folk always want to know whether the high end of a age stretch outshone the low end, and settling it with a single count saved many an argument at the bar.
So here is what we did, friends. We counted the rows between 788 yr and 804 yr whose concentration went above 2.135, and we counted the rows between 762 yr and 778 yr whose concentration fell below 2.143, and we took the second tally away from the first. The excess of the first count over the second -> -4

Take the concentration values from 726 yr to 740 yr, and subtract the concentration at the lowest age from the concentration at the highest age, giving 0.02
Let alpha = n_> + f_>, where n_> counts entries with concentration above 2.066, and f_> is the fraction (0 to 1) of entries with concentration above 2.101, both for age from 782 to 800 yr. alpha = 2.0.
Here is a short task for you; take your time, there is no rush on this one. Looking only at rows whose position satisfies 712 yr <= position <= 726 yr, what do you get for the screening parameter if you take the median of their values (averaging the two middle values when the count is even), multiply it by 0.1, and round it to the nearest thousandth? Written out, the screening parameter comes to 0.221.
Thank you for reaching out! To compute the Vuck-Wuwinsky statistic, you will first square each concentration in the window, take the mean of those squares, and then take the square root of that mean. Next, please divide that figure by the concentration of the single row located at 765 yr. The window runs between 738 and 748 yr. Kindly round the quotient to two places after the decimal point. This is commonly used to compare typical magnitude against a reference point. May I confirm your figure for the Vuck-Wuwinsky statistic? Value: 1.00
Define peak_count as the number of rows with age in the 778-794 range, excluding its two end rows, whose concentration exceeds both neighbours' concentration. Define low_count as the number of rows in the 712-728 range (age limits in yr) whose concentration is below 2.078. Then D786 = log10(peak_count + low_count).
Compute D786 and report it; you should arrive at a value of 0.48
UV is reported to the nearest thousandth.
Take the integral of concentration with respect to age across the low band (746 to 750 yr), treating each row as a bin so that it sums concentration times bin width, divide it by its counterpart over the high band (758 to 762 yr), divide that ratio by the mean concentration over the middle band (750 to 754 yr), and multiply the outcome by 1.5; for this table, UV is 0.724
